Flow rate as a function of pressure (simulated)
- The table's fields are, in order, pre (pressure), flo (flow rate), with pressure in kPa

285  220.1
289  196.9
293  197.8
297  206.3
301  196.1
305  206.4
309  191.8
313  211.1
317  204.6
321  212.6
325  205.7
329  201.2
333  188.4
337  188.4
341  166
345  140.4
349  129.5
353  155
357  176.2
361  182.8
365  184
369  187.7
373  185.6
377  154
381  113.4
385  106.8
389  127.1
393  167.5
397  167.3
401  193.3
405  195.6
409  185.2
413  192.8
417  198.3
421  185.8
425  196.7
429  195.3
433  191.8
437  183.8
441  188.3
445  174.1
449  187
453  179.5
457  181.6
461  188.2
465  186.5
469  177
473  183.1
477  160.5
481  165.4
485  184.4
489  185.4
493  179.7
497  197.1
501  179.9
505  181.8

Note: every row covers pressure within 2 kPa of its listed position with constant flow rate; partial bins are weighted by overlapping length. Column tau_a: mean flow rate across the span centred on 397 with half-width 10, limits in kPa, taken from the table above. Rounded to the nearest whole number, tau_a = 170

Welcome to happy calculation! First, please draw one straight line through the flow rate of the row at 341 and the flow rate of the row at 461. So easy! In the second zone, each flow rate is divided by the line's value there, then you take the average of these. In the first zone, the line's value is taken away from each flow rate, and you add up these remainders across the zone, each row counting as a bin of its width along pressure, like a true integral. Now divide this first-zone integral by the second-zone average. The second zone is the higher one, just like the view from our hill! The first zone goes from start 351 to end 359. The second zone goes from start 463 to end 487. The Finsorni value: -26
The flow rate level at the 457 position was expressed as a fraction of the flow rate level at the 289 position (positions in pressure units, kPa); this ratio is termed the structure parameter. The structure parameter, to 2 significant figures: 0.92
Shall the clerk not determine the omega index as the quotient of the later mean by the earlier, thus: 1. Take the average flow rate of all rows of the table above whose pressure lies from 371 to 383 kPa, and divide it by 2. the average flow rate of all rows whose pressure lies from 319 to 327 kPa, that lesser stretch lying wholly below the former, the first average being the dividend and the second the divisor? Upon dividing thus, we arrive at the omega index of 0.72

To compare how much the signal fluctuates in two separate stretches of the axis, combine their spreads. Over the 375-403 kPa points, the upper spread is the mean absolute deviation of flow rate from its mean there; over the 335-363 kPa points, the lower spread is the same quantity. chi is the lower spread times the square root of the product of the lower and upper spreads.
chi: 395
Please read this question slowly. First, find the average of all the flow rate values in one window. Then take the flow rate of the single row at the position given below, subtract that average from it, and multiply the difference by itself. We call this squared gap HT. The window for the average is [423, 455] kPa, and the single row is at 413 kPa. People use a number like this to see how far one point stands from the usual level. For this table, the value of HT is 33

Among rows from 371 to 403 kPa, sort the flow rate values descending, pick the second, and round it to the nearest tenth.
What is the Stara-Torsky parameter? 185.6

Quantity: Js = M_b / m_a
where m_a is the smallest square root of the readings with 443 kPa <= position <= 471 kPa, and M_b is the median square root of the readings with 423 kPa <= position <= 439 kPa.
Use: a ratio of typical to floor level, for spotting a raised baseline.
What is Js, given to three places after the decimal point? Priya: 1.054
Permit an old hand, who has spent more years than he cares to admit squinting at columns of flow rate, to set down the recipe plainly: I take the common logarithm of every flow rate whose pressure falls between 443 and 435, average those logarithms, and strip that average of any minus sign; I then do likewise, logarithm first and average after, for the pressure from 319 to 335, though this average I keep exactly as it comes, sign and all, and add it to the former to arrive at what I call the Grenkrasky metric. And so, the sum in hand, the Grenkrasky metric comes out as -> 4.57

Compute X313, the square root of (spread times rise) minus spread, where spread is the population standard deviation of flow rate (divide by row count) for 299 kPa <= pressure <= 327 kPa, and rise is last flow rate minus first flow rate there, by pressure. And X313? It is 1.2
